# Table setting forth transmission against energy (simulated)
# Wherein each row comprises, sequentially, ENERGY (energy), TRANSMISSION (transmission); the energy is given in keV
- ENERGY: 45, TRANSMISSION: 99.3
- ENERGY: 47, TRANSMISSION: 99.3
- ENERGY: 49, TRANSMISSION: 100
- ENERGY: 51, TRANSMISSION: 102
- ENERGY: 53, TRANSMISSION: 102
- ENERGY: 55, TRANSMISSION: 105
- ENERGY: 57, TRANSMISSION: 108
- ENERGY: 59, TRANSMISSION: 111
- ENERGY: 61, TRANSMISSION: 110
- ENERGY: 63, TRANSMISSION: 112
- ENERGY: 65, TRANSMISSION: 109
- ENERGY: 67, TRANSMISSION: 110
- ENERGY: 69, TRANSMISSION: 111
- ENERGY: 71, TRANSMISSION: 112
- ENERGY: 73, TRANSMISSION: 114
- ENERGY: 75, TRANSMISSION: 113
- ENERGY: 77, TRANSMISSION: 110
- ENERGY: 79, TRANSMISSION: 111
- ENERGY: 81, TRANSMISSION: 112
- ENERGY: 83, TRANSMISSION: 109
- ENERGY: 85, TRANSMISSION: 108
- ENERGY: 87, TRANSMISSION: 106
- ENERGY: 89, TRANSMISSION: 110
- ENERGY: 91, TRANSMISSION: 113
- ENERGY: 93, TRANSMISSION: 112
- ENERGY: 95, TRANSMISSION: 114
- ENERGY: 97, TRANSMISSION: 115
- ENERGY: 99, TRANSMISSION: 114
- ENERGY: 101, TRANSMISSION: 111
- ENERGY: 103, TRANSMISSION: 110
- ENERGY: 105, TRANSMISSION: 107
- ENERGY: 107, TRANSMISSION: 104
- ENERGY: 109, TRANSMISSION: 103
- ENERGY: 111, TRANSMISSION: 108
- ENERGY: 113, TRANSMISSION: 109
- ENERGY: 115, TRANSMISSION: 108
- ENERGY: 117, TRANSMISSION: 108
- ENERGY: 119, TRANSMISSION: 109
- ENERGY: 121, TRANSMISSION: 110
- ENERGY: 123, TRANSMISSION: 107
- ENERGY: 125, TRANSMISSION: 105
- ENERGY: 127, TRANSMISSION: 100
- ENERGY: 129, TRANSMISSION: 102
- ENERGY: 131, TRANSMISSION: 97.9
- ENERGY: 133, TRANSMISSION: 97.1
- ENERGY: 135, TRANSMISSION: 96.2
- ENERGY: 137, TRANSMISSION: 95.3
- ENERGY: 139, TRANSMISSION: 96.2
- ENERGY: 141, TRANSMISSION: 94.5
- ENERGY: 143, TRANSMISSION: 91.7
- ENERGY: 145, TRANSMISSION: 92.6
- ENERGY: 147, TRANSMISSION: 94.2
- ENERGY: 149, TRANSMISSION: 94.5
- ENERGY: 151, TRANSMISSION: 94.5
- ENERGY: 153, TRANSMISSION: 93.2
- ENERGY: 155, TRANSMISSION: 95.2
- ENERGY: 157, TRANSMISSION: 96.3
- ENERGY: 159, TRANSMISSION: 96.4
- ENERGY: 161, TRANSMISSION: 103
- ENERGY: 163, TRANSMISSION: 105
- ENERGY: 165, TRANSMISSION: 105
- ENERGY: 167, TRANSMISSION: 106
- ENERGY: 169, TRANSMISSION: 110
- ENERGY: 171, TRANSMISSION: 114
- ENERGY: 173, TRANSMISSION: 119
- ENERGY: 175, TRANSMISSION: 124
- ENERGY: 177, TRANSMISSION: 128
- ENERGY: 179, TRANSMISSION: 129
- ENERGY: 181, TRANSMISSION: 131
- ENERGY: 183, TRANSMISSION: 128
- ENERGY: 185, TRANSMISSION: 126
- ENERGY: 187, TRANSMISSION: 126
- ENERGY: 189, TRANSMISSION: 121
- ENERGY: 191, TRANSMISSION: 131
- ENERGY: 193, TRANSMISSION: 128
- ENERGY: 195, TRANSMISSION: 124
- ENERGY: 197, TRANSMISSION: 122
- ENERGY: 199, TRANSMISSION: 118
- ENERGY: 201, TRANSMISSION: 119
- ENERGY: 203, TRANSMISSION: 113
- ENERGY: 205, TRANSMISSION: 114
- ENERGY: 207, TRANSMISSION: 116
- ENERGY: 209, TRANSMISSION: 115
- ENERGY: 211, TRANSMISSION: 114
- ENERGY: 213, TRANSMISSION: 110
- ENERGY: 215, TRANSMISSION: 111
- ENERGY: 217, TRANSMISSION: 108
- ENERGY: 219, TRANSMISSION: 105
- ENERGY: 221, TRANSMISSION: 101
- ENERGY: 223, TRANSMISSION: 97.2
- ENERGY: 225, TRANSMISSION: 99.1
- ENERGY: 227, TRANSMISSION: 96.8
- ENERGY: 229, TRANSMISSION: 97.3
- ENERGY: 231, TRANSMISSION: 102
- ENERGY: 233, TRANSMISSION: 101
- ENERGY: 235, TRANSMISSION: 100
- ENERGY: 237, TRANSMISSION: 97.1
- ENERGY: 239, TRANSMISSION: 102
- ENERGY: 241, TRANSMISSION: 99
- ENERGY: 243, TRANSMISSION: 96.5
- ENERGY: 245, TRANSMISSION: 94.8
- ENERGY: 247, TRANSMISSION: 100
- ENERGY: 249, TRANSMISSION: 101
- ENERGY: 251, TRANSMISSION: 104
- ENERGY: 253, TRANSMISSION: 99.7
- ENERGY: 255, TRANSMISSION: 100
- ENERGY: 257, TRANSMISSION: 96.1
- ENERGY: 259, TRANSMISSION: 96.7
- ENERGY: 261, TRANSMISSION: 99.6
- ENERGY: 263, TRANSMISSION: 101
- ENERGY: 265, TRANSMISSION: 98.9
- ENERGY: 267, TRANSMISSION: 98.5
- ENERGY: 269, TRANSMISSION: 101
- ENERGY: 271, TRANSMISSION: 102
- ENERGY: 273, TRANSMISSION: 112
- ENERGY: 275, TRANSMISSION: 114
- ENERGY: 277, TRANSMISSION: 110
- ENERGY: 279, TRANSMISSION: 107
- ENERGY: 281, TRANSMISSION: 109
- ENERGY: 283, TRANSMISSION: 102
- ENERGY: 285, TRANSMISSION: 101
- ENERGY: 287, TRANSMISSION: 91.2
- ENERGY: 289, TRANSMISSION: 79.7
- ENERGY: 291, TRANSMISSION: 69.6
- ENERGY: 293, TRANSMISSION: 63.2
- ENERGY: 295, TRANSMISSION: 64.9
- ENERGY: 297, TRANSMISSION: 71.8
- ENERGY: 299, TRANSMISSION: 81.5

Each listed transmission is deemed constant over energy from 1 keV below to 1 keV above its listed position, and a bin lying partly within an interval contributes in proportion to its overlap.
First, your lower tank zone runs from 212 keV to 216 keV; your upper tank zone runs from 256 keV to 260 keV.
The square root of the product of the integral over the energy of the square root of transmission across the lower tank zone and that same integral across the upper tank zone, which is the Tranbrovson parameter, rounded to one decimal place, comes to 40.6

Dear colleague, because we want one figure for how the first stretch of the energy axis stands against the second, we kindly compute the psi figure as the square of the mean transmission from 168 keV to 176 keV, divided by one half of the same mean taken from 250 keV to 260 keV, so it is 275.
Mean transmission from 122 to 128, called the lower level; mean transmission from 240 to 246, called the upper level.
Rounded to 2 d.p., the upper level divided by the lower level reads 0.93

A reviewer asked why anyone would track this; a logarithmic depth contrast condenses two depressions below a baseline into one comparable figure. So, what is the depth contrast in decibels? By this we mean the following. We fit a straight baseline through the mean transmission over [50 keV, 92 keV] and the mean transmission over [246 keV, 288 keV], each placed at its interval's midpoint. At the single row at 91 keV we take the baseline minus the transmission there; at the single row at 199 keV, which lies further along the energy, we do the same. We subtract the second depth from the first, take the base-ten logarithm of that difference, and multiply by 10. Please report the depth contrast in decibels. 10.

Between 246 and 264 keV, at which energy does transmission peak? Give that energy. 251 keV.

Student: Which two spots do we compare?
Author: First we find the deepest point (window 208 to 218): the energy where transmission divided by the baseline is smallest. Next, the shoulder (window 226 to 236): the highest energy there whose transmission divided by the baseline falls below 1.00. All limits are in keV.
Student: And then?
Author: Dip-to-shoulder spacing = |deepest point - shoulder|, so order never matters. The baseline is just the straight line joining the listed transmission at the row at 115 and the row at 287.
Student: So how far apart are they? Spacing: 10 keV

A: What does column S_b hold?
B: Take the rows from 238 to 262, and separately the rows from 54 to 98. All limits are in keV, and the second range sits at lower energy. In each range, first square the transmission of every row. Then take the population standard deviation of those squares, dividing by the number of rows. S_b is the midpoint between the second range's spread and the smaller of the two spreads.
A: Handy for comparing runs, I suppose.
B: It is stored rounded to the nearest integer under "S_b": 526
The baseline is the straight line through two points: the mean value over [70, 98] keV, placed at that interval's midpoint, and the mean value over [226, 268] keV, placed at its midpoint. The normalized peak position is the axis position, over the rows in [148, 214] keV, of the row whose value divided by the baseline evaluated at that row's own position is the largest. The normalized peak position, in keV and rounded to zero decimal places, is 191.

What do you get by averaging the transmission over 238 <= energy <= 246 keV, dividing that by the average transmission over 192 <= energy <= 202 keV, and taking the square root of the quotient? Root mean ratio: 0.90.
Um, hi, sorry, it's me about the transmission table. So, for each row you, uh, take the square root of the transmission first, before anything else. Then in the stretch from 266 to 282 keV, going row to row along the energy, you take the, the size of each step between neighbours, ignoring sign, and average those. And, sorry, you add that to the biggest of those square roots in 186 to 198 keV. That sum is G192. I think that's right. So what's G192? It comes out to 11.6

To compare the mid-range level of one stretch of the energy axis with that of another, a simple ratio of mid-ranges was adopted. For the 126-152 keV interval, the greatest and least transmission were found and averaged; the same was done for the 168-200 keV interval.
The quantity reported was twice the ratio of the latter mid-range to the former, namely 2.49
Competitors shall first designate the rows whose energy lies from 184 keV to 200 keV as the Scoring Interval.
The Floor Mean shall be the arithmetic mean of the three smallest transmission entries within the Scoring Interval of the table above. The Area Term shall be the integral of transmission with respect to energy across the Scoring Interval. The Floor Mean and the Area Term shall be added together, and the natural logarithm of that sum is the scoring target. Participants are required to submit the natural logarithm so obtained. 7.66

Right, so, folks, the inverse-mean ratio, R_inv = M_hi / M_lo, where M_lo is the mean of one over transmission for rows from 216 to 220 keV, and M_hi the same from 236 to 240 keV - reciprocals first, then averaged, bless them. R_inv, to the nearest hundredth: 1.07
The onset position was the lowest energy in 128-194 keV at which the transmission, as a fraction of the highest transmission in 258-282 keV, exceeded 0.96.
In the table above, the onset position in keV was 169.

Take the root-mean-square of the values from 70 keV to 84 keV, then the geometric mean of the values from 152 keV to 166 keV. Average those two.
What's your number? 105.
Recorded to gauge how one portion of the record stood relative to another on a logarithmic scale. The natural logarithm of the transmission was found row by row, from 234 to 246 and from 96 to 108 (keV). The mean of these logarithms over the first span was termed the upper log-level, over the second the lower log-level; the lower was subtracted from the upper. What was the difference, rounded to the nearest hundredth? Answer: -0.11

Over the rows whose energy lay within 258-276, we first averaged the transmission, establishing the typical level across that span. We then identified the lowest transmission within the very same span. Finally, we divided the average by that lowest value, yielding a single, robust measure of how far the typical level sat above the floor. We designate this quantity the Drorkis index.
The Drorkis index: 1.06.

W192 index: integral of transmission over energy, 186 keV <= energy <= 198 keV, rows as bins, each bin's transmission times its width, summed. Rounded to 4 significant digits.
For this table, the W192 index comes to 1504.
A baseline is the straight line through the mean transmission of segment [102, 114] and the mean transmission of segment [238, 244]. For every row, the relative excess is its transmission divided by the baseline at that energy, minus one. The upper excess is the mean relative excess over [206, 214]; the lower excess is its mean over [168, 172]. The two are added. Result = 0.21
